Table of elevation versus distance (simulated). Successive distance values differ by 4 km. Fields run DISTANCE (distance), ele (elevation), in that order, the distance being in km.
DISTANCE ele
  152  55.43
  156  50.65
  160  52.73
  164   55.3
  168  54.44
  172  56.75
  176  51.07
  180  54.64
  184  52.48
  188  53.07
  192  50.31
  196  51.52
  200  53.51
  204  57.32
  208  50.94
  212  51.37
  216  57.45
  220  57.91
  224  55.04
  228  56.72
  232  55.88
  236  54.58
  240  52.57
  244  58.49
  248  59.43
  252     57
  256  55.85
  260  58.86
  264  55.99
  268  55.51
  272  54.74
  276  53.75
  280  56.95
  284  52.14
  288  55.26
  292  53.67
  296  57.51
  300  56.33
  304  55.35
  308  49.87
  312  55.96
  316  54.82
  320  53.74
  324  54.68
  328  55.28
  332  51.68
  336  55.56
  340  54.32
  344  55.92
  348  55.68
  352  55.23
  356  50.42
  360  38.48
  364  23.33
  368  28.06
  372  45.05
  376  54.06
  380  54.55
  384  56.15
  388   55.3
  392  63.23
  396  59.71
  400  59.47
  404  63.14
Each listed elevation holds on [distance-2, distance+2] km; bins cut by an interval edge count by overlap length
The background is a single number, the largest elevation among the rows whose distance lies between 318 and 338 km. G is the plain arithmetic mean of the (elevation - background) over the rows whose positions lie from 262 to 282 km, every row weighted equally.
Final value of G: -0.2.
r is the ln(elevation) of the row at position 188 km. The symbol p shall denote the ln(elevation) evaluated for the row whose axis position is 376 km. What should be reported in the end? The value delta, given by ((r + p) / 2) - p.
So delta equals -0.009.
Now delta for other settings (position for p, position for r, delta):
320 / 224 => 0.012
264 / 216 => 0.013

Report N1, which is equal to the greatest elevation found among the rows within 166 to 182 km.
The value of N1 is 56.75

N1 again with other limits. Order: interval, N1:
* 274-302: 57.51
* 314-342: 55.56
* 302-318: 55.96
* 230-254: 59.43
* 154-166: 55.3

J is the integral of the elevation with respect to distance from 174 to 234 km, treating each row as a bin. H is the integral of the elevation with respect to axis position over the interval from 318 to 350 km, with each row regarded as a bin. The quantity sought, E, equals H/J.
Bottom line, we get 0.5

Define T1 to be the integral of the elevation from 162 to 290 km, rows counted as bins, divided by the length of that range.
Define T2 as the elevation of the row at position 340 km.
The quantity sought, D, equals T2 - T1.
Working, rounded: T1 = 54.9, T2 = 54.32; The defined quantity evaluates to -1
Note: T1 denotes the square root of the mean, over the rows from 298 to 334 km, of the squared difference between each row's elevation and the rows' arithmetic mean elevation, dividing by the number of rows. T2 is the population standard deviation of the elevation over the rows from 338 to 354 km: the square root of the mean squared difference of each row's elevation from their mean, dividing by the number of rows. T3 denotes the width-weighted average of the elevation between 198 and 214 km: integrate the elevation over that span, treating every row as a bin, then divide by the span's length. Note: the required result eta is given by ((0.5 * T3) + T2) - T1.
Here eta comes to 25.3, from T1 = 2.0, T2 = 0.61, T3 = 53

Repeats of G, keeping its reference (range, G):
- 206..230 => -0.7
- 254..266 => 1.3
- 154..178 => -2.1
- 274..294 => -1.2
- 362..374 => -23.4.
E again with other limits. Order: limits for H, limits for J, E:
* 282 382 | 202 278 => 1.2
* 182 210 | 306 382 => 0.4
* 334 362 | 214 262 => 0.5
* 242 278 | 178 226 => 0.8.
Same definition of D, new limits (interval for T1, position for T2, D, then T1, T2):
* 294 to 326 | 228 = 2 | 54.8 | 56.72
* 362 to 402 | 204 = 7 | 49.9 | 57.32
